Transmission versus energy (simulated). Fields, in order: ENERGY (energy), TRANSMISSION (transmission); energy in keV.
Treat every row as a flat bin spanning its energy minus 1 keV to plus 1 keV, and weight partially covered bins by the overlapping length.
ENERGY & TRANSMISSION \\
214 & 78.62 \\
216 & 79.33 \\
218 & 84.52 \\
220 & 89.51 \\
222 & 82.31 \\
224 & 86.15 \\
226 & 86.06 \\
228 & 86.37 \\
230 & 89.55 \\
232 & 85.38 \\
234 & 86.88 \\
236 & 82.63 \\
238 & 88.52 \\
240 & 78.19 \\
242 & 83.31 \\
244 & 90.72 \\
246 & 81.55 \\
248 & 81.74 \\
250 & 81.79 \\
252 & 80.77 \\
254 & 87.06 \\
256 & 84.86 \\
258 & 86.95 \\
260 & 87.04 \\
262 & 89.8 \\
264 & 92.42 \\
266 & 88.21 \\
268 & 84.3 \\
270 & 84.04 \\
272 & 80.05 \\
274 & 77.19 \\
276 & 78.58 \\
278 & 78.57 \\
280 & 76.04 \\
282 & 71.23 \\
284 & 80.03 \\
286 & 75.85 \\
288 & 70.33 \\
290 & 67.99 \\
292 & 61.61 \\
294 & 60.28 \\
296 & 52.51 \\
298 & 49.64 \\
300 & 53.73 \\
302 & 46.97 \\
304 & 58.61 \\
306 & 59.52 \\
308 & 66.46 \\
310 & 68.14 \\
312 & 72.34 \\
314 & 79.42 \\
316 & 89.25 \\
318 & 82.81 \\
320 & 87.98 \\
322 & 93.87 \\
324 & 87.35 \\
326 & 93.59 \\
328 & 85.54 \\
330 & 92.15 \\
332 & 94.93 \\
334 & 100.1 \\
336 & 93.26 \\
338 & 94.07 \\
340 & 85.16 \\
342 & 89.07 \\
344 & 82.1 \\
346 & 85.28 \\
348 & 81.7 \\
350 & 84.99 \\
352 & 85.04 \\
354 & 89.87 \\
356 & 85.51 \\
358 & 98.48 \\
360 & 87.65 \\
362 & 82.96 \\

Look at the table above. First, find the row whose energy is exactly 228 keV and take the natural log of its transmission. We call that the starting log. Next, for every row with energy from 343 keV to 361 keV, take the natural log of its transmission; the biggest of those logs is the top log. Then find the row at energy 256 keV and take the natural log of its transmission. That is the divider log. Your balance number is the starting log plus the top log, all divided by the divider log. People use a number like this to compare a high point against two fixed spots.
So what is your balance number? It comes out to 2.04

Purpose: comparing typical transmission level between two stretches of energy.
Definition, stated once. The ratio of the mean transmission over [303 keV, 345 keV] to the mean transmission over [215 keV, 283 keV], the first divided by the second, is 1.00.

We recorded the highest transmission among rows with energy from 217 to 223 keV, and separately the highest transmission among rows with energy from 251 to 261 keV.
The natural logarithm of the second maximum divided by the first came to -0.028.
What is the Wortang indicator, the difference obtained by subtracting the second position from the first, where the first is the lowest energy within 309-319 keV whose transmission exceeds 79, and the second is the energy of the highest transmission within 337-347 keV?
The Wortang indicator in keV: -24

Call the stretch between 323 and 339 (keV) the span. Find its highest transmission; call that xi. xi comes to 100.1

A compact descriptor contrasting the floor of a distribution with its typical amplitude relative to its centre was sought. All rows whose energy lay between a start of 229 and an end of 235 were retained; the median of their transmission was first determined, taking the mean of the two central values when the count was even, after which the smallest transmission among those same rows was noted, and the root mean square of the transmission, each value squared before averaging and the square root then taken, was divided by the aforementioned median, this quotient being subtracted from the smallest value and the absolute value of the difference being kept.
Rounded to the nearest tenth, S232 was 84.4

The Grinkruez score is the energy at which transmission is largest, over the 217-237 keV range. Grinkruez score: 230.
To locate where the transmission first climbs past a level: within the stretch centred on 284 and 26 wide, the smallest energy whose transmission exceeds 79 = 272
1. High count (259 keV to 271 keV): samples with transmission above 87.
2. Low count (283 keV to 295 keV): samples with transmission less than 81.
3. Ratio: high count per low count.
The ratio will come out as 0.7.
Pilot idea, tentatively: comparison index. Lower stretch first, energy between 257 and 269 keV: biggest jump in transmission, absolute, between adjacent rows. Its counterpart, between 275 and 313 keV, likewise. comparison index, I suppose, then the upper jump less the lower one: 7.4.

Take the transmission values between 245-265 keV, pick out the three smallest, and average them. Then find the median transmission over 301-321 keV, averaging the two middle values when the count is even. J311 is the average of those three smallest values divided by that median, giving 1.16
